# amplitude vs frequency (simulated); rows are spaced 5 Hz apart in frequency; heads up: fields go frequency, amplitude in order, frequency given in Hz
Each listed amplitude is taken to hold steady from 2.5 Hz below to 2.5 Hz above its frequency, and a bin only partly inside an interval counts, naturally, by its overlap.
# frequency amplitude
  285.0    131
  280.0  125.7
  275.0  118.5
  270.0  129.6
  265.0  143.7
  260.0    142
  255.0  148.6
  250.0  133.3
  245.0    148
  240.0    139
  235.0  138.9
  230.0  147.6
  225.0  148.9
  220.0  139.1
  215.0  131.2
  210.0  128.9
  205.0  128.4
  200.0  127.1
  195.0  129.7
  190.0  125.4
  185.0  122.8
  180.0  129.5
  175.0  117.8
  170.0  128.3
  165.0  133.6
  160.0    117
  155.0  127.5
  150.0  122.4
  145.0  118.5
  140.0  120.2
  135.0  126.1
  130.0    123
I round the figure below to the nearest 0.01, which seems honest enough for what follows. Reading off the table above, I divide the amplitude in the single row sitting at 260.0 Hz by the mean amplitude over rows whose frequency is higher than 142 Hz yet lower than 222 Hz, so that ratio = 1.12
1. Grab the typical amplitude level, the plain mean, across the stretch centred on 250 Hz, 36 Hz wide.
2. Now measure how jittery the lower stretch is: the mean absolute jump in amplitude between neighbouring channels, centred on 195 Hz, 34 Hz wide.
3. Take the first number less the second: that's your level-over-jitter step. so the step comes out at 139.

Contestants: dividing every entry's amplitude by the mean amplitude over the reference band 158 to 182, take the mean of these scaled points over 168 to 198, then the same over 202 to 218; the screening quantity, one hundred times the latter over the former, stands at 103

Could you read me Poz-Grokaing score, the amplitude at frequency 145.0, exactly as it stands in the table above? 118.5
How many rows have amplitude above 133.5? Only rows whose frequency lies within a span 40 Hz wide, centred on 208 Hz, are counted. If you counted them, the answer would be 2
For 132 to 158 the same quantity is 0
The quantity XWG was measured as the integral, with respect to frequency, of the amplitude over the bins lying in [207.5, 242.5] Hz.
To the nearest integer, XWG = 4868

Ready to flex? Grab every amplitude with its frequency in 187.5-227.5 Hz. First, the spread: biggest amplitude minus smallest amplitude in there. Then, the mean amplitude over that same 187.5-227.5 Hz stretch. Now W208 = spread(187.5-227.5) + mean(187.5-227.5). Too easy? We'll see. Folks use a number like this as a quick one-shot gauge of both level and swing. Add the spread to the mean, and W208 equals 156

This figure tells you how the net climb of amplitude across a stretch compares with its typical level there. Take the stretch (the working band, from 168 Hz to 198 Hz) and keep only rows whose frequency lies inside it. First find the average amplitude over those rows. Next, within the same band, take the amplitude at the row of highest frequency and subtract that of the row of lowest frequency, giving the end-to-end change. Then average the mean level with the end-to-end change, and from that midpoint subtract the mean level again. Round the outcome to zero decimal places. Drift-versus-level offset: -62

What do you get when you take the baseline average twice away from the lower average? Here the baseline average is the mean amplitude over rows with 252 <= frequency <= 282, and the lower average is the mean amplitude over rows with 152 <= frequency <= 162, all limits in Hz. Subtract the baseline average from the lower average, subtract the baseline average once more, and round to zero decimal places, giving -147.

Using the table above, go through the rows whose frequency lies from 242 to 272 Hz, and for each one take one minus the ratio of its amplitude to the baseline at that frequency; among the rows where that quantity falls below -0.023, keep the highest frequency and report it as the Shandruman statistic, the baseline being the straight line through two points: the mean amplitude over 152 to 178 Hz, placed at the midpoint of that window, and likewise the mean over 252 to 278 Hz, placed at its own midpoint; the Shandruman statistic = 265.0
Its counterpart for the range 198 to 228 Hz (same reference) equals 225.0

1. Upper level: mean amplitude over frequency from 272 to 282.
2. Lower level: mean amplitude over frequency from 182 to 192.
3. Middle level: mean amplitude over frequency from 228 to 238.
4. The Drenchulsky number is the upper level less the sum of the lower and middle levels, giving -145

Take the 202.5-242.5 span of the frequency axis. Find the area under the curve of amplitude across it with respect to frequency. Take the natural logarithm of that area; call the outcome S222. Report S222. 8.61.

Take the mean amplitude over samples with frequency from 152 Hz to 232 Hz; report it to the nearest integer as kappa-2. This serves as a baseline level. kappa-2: 130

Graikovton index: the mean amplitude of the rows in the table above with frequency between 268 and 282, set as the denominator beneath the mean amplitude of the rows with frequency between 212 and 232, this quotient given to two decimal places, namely 1.14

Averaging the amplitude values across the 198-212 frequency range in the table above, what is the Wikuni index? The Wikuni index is 128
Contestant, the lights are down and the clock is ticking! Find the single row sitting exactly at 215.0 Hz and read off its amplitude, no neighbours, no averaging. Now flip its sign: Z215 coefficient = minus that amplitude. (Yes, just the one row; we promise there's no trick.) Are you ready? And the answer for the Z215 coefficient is -131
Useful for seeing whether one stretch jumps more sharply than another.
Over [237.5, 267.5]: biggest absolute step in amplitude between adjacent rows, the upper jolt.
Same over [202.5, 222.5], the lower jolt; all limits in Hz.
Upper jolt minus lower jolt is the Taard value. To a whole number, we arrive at 7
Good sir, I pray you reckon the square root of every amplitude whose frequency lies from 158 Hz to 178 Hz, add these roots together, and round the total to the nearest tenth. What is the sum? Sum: 44.6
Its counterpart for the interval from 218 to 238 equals 47.9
